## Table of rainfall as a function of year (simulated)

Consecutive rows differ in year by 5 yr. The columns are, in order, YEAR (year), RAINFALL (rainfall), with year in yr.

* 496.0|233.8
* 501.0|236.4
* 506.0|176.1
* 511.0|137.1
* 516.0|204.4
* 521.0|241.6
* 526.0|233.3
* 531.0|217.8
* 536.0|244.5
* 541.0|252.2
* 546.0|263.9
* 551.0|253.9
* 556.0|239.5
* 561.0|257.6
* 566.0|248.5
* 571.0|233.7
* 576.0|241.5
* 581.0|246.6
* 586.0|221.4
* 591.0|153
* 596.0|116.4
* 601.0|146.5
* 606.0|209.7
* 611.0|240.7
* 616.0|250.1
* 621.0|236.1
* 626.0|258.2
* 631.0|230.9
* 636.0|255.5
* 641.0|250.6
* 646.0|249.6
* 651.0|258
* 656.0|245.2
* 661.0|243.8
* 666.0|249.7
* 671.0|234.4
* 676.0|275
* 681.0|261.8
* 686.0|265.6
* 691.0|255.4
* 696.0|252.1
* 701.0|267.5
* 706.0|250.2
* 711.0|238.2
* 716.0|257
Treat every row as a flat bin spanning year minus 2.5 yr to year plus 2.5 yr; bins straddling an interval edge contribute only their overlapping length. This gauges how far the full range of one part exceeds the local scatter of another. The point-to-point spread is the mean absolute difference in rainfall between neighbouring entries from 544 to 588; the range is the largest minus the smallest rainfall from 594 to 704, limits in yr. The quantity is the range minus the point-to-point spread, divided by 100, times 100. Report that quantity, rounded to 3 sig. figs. 146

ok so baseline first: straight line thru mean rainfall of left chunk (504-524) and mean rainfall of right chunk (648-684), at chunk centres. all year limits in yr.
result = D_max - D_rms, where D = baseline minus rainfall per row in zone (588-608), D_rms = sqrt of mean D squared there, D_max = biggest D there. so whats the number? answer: 32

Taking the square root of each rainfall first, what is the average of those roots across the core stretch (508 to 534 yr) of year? 14.3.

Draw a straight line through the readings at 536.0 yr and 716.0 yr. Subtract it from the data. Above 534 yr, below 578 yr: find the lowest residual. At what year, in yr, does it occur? 571.0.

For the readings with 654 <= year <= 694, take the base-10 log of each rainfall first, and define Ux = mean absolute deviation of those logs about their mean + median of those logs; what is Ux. 2.42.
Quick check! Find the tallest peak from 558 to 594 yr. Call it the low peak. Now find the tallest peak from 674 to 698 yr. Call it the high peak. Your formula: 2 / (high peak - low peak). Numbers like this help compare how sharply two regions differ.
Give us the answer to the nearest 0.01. 0.11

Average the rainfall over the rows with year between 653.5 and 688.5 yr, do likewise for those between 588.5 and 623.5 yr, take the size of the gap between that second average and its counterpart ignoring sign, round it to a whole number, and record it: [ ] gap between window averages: 60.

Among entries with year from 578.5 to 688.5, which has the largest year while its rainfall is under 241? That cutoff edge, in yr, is 671.0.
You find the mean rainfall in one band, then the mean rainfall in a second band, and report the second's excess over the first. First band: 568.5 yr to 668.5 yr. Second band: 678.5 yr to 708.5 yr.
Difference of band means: 32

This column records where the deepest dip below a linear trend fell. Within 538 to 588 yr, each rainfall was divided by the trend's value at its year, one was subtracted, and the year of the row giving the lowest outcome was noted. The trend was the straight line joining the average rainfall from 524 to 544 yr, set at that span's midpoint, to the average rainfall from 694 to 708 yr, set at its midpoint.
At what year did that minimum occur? 586.0 yr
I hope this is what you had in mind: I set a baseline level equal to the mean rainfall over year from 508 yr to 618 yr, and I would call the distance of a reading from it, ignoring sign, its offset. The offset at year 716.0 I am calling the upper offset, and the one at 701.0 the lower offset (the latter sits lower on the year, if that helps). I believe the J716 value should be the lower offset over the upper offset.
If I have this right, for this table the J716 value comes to 1.3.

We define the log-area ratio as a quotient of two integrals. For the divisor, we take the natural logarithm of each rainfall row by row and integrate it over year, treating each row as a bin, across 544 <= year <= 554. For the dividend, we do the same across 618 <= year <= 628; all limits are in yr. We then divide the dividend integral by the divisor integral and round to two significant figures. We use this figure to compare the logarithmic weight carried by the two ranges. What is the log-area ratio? 0.99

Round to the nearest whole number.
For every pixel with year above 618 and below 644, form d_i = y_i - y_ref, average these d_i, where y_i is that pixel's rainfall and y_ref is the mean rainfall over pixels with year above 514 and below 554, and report 7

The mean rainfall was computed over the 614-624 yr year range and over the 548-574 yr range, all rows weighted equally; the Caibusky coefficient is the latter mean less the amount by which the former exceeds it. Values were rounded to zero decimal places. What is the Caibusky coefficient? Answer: 250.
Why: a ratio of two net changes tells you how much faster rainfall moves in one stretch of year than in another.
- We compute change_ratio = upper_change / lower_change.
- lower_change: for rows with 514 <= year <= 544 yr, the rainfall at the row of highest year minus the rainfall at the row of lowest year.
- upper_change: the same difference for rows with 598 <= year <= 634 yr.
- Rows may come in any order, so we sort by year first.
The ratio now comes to 1.8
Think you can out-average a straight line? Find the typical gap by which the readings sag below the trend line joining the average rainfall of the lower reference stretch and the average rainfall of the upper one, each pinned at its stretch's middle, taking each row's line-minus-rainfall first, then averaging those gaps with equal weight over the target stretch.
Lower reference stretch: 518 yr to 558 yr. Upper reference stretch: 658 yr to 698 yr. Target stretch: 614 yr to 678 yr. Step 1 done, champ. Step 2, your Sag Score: 3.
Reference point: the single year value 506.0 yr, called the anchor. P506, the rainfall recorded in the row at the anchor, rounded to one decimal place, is 176.1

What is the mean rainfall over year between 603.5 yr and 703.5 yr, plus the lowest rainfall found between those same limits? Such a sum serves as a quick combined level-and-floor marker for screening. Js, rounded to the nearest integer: 459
